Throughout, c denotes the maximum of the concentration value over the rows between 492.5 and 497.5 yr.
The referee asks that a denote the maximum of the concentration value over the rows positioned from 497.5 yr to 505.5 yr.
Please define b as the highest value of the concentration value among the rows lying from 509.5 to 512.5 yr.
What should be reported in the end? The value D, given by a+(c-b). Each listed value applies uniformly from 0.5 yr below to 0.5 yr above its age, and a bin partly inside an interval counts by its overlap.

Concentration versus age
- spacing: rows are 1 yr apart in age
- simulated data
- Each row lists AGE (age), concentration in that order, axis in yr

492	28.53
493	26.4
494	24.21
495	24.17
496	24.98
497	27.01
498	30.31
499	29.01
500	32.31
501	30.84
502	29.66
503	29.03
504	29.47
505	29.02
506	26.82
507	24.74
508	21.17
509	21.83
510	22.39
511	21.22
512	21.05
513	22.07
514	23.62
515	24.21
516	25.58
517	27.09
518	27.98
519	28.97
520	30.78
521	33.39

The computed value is 37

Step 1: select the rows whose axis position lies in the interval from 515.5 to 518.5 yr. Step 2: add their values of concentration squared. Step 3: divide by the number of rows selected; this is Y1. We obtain 724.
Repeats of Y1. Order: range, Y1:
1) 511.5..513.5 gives 465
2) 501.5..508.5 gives 745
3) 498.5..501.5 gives 946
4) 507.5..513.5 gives 468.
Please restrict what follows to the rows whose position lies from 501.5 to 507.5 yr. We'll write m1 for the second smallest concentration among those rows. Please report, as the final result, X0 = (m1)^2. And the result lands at 719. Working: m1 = 26.82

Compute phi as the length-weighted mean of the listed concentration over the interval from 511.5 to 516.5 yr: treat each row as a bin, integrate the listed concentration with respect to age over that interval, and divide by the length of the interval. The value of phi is 23.3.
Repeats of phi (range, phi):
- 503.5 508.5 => 26.2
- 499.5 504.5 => 30.3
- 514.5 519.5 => 26.8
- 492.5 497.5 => 25.4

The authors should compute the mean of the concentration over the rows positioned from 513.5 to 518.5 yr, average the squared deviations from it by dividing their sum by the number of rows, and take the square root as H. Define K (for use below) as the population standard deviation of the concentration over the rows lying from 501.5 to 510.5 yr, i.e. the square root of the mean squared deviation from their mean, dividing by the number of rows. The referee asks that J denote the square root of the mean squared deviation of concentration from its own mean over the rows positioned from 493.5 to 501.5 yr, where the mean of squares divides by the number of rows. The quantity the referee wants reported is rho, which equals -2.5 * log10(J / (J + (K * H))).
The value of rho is 1.1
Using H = 1.7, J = 3.0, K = 3.33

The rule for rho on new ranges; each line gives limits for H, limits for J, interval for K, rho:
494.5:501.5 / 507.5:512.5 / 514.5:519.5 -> 2.6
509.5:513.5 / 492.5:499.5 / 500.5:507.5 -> 0.4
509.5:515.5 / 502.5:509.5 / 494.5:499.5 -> 0.7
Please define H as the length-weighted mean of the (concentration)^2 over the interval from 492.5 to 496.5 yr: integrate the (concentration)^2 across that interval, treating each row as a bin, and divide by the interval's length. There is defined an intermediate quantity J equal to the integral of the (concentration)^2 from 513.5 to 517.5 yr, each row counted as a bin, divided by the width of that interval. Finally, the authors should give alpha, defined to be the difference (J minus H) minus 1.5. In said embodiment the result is 9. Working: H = 623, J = 633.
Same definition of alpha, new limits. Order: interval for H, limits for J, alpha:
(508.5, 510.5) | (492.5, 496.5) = 132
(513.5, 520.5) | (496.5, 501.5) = 167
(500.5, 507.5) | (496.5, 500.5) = 65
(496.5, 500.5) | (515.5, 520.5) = -93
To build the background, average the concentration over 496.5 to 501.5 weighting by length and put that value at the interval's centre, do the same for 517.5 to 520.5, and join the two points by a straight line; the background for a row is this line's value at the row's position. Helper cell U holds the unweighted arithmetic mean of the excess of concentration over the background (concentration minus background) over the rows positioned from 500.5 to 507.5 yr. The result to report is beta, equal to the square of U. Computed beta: 1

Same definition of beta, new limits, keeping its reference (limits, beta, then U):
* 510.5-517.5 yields 34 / -5.9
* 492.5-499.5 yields 12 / -3.4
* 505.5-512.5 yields 47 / -6.8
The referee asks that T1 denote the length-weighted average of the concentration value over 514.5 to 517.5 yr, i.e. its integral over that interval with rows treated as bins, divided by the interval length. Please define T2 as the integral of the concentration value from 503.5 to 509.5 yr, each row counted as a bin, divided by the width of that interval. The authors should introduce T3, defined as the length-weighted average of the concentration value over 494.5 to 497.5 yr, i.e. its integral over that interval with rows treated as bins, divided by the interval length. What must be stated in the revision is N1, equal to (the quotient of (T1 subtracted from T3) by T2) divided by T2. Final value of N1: 0.000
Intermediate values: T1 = 25.6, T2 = 26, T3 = 25.4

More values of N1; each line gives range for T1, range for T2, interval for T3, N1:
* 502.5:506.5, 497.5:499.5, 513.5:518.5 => -0.003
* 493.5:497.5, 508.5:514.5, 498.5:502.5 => 0.011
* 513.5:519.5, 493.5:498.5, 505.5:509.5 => -0.004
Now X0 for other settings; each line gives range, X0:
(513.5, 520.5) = 586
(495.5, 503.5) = 730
